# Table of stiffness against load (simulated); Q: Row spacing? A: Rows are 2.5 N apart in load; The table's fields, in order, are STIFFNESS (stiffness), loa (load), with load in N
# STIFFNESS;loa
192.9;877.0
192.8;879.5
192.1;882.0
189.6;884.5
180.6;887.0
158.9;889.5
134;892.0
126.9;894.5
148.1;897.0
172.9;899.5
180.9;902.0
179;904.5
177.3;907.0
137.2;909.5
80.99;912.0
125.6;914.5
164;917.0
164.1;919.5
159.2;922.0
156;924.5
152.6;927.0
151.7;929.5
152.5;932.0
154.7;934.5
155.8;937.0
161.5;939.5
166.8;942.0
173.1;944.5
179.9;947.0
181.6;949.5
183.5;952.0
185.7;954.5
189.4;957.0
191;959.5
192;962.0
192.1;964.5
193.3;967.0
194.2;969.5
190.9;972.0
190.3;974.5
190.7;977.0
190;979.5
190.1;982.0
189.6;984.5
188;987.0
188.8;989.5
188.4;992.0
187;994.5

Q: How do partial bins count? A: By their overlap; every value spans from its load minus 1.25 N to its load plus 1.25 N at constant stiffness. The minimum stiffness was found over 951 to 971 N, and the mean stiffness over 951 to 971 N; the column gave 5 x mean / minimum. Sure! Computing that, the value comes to 5.18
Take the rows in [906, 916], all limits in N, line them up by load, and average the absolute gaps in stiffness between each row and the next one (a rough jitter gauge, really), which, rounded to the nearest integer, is 47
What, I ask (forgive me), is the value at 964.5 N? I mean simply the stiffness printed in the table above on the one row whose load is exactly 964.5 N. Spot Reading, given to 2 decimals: 192.10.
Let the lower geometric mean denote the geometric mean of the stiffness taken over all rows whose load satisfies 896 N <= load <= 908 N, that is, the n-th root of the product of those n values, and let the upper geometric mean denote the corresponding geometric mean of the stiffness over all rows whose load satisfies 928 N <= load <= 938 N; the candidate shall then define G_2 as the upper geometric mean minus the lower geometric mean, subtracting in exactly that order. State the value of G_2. -18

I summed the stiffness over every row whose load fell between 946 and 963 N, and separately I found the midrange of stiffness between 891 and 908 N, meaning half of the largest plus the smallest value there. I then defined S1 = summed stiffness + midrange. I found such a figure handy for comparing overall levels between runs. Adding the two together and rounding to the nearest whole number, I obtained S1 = 1457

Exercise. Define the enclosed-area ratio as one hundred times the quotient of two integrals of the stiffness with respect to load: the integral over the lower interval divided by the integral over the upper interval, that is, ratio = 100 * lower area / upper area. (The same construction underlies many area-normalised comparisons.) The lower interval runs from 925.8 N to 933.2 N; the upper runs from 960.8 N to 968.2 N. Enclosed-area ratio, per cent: 79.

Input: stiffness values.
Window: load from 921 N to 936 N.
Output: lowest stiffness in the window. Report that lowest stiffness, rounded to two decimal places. 151.70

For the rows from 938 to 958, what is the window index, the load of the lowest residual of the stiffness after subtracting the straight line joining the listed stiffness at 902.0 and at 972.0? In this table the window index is 939.5 N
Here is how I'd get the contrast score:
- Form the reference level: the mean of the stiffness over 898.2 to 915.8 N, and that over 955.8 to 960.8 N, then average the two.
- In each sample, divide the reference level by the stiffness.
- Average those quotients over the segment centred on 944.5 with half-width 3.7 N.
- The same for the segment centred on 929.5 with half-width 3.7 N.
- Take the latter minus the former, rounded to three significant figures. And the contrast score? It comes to 0.135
